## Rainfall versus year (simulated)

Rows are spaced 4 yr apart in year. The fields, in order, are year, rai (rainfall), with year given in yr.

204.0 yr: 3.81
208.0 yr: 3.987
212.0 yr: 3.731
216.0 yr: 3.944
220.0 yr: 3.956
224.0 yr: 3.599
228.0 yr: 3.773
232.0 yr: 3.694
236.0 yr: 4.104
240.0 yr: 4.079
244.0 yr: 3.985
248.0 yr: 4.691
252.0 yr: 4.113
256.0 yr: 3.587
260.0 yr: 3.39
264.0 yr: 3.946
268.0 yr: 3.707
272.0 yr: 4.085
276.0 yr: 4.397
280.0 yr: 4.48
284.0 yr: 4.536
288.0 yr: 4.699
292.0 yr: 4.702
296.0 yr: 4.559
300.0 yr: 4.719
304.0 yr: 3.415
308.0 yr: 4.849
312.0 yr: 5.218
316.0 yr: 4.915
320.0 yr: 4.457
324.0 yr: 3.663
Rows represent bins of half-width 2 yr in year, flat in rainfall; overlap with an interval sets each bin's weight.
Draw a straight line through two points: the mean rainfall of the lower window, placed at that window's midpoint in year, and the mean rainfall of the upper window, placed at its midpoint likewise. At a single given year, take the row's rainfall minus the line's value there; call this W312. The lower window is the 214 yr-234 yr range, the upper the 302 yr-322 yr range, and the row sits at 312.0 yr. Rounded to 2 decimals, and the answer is 0.65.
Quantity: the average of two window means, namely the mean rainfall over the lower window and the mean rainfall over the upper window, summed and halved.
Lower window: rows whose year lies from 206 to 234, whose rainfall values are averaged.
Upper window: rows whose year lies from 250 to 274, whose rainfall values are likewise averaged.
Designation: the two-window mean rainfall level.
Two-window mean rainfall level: 3.81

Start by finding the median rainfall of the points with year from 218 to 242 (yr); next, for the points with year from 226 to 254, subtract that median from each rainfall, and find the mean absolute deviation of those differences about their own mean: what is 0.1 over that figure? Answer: 0.48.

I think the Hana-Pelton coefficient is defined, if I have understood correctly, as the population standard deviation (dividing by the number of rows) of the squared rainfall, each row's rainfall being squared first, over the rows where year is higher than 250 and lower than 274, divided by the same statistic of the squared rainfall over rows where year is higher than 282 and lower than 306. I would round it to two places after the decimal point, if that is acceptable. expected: 0.53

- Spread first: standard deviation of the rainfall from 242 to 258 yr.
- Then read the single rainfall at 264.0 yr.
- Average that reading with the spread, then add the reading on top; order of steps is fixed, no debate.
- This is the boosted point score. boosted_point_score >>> 6.1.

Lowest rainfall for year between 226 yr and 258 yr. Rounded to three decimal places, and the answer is 3.587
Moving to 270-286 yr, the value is 4.085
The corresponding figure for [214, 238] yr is 3.599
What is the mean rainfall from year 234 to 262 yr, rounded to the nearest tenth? 4.0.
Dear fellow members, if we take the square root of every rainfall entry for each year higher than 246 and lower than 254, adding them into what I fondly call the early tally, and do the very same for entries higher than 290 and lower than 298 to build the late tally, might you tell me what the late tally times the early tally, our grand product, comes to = 18.0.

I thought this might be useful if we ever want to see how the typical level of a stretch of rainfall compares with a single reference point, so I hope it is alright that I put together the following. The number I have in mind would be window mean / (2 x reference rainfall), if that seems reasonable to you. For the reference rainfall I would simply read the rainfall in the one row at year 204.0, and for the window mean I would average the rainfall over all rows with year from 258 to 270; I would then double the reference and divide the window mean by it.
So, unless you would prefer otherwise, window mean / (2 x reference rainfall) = 0.48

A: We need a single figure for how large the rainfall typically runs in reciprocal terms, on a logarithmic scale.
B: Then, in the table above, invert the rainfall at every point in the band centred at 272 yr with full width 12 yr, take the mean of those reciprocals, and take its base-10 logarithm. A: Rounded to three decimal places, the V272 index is -0.607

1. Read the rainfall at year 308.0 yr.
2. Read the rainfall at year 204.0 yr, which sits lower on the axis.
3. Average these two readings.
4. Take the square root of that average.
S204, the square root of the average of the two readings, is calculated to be 2.08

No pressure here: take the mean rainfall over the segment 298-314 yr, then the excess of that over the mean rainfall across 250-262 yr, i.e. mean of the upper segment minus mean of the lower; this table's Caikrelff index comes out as 0.85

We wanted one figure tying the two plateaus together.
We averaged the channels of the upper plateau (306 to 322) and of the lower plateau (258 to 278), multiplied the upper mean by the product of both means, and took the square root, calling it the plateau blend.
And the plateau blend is 9.6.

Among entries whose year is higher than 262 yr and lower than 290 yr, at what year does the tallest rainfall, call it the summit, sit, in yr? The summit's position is 288.0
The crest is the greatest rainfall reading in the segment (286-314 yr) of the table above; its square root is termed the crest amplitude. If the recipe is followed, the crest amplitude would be 2.28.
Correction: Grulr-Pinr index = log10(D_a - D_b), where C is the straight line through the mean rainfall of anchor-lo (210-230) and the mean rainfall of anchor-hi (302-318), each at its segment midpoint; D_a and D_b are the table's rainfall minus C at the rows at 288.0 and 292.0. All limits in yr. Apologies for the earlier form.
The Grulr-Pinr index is -1.5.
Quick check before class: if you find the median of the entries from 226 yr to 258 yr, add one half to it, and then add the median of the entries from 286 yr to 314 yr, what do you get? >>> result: 9.2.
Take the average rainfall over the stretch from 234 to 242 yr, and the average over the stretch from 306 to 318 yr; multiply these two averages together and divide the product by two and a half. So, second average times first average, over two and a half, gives 8.2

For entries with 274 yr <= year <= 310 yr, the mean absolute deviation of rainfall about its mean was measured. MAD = 0.26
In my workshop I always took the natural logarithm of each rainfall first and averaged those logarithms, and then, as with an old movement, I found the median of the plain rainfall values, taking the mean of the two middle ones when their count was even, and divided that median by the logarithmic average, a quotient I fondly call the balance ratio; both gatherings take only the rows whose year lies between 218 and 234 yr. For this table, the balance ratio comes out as 2.82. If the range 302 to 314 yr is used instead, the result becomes 3.26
